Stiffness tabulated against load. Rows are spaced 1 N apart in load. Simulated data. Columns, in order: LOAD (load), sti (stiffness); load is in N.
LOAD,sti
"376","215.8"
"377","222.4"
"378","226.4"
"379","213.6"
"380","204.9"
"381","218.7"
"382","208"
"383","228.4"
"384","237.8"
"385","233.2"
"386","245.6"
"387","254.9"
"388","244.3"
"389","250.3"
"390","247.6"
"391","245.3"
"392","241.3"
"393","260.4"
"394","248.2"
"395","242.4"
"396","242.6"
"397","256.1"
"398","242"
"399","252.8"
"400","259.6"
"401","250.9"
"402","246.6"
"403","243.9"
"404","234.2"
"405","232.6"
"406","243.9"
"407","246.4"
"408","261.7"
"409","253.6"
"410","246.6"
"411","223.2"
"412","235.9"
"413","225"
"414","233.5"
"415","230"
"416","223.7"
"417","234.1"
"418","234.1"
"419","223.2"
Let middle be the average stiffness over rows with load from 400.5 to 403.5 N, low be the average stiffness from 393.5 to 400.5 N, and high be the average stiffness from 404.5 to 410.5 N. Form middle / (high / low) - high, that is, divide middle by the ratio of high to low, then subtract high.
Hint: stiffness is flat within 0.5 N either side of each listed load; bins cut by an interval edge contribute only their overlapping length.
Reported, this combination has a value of 1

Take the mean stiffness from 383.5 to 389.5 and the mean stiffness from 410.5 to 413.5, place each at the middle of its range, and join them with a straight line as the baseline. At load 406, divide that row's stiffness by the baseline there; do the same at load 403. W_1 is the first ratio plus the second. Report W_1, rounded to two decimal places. 2.10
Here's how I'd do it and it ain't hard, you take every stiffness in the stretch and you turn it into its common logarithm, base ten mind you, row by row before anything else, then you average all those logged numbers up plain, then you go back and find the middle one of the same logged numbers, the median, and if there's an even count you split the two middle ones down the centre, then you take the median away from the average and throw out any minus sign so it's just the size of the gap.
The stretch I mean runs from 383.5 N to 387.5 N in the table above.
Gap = 0.0019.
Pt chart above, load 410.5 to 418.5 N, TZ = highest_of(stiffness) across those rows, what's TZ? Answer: 235.9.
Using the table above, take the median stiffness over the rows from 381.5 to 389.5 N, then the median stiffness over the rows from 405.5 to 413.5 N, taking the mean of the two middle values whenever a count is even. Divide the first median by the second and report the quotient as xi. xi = 0.98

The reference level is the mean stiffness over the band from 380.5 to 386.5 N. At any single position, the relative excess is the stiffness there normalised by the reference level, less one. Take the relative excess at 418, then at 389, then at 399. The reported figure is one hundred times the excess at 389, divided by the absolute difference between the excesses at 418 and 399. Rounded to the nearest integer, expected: 116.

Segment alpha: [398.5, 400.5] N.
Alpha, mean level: 256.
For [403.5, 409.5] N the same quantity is 245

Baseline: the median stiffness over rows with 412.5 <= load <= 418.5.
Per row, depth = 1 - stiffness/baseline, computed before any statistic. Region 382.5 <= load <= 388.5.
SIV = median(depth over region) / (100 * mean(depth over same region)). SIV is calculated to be 0.0104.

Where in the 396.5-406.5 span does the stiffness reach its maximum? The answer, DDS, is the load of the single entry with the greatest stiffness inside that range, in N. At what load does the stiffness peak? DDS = 400 N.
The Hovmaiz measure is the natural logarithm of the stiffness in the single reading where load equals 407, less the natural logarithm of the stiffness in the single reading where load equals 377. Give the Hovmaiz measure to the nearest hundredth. 0.10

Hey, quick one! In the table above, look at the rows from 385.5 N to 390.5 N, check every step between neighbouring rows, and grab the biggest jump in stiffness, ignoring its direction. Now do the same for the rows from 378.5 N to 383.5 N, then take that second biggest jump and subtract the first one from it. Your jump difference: 10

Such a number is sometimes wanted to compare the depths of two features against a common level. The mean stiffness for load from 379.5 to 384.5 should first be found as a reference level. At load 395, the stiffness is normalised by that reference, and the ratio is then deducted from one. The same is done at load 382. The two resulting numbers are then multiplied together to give -0.0055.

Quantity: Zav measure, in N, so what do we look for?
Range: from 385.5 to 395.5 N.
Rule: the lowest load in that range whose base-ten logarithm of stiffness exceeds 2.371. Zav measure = 386 N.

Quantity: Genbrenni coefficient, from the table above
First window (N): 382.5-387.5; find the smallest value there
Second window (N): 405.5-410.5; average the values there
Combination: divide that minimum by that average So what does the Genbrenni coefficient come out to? 0.91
